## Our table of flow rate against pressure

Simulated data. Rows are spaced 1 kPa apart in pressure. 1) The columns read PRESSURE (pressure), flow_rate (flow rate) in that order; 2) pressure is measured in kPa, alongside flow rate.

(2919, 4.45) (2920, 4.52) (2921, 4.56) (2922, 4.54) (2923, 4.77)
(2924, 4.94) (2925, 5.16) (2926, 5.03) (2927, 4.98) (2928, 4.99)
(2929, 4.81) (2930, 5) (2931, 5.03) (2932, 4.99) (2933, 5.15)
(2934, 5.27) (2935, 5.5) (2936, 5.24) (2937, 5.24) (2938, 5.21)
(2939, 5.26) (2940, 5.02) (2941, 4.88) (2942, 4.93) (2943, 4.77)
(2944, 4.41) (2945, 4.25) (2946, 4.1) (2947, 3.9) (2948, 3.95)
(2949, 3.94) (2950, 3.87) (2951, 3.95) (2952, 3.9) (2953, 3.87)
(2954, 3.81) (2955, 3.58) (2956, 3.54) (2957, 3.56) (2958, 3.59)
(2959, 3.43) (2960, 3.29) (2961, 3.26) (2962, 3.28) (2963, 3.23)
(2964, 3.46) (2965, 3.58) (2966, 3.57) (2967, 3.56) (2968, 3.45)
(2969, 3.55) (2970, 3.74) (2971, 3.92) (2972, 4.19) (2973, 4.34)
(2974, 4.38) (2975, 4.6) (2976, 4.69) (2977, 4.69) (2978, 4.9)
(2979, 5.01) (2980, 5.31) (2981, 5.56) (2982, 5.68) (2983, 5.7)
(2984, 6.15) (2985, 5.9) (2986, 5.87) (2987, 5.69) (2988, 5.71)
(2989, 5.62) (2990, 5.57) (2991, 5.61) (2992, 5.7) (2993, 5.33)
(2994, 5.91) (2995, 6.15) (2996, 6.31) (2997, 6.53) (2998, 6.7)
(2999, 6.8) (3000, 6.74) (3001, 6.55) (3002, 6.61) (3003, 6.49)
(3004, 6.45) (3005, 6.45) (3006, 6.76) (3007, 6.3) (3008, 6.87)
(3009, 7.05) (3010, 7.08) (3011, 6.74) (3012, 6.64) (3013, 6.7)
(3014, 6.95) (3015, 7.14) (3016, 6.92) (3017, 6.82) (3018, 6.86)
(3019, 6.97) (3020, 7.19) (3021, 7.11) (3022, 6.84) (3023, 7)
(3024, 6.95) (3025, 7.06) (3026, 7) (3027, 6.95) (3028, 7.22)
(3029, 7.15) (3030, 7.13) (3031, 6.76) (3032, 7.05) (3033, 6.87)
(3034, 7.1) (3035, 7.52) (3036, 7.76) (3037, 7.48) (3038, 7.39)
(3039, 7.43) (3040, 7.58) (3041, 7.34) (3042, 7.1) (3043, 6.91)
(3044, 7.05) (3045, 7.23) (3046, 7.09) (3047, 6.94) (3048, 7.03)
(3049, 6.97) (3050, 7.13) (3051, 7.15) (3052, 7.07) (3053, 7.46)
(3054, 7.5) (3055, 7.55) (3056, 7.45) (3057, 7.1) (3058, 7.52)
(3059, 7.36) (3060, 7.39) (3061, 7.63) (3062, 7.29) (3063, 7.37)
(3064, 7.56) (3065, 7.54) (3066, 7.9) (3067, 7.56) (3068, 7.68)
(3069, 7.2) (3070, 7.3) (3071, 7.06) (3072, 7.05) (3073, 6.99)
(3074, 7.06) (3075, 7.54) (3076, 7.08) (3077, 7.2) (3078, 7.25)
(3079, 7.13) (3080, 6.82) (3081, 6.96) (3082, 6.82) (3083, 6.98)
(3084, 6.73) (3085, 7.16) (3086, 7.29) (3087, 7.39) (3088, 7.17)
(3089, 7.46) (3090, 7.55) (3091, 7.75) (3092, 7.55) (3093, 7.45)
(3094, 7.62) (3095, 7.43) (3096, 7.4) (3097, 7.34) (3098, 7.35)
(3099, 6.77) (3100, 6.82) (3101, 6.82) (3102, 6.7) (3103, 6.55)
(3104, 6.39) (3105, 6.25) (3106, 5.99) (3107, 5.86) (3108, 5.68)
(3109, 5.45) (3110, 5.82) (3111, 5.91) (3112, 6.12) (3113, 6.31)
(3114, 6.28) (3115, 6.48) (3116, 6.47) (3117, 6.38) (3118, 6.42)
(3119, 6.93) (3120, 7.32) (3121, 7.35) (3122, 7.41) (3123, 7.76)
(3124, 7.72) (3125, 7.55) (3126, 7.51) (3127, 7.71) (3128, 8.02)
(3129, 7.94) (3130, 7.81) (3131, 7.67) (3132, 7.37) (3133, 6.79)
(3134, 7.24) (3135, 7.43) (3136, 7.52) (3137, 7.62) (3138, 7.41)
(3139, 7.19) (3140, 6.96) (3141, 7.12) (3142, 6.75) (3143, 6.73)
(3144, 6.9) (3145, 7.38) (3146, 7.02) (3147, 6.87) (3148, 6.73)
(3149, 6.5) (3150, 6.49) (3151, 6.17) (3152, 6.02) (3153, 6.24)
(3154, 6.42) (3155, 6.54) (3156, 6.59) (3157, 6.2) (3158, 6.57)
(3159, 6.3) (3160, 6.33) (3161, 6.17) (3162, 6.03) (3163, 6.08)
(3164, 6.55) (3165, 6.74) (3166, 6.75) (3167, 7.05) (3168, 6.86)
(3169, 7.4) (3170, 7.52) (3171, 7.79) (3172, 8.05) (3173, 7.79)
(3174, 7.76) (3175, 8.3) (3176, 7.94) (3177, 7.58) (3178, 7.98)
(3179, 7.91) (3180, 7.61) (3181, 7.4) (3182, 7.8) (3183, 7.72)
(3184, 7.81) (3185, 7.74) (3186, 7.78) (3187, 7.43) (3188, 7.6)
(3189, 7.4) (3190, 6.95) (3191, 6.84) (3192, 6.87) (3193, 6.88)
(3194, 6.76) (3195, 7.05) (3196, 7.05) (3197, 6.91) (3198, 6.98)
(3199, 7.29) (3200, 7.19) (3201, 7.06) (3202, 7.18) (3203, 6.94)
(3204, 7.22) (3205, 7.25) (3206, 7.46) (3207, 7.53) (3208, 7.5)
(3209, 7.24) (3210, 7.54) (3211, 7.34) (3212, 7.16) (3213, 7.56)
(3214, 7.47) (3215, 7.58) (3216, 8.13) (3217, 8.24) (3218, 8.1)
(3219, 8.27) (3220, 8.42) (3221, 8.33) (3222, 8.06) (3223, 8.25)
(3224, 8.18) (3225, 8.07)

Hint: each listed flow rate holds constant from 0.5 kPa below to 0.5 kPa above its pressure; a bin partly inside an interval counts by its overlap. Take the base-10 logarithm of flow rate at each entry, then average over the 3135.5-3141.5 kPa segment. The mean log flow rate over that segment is 0.86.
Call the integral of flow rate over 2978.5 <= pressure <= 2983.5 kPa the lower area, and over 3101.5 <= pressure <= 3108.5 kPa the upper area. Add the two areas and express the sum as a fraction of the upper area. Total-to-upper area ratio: 1.6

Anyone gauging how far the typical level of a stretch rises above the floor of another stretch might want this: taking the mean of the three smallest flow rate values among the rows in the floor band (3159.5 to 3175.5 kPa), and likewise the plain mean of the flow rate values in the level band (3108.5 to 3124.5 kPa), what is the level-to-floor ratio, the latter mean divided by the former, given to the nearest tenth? 1.1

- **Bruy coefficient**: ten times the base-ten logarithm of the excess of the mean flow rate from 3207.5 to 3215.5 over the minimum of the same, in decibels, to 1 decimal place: -5.8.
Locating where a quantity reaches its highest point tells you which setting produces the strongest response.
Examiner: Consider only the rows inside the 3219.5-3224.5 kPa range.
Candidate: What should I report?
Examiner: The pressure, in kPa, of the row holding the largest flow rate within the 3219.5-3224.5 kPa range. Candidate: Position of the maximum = 3220 kPa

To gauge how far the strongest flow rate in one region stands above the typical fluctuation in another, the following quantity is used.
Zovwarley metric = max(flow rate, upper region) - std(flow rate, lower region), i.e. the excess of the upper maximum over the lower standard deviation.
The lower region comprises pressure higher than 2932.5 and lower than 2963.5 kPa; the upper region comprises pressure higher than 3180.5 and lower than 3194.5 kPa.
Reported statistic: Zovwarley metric 7.1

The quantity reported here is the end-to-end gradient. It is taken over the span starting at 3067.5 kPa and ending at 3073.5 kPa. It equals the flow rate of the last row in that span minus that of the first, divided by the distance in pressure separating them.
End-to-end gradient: -0.14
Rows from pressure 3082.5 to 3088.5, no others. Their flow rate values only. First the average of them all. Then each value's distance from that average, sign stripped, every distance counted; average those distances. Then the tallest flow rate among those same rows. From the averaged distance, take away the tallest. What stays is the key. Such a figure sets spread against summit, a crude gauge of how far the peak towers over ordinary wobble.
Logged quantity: -7.2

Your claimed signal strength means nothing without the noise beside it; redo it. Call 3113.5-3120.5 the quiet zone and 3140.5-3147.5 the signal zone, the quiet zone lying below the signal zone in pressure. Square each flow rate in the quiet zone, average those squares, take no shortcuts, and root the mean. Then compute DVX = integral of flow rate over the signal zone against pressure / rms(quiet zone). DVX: 7.4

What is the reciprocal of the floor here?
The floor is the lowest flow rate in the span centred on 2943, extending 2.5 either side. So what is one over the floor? 0.235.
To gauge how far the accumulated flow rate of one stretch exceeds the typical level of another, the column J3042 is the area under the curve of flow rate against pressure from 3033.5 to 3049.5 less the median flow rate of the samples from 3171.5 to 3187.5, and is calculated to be 108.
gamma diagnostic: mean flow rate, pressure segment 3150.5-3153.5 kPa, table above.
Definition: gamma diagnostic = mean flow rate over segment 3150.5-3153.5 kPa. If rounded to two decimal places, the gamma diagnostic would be 6.14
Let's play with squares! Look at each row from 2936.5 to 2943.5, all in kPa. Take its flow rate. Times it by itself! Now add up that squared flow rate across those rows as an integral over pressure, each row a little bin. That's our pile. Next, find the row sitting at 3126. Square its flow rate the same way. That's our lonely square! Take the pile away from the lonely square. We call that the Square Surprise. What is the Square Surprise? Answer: -122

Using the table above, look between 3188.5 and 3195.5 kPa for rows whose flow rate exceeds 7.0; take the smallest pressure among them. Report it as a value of 3189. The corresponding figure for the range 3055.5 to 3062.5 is 3056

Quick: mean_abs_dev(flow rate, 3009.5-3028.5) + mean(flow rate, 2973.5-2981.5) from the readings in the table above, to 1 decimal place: 5.0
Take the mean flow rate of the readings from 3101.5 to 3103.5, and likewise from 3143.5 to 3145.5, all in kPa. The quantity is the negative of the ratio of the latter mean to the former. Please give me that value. -1.08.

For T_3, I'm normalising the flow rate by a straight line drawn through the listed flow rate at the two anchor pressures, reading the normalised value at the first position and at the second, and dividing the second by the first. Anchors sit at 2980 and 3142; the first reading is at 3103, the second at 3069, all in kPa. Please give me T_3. 1.15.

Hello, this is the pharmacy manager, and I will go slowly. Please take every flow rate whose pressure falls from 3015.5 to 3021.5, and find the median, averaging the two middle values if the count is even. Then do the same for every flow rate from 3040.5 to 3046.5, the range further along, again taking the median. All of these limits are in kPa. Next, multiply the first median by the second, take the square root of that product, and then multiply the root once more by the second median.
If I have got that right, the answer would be 50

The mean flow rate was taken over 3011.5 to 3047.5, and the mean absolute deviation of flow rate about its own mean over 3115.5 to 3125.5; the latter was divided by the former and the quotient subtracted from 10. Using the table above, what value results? 9.93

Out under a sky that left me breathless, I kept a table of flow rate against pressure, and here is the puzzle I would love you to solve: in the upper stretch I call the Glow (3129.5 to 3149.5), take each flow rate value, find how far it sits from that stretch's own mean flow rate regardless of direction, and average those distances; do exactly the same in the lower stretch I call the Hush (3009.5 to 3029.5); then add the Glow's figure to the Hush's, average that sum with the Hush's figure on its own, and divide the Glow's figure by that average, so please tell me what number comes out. 1.1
